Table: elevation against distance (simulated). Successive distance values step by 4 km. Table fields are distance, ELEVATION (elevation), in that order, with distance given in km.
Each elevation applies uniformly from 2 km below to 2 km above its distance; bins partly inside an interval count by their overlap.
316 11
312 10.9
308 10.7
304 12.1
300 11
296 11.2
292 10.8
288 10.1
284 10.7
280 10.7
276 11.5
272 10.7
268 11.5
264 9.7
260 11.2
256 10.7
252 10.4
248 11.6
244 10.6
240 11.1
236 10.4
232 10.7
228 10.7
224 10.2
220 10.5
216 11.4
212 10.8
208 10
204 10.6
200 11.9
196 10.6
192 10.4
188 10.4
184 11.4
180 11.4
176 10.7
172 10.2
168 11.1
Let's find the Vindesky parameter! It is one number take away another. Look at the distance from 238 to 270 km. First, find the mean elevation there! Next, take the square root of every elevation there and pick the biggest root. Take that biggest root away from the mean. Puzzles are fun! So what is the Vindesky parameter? 7.44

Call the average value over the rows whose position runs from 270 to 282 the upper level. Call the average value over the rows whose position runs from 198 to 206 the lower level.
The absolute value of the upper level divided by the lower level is 0.97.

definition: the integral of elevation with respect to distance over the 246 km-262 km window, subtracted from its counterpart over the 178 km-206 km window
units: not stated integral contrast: 131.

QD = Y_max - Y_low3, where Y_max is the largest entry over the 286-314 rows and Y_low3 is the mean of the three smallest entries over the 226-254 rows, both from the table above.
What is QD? 1.63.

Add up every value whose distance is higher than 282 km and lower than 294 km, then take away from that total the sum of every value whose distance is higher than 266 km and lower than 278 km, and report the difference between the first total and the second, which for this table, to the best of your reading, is -2.1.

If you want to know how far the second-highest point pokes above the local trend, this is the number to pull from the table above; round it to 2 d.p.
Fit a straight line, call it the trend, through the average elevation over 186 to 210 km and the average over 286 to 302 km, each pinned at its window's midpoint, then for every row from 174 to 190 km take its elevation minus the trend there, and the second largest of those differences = 0.77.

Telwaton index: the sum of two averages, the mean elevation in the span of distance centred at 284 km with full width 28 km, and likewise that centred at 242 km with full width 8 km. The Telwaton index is 21.7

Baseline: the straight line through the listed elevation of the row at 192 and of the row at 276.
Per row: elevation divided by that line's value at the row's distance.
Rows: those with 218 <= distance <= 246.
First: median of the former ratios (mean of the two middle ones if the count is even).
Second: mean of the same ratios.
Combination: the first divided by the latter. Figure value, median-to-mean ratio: 1.01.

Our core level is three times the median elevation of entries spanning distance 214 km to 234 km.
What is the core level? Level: 32.1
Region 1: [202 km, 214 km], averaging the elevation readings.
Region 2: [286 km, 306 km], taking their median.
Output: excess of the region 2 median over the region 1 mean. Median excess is 0.53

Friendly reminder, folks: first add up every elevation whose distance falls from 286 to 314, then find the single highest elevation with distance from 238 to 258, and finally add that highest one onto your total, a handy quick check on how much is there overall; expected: 88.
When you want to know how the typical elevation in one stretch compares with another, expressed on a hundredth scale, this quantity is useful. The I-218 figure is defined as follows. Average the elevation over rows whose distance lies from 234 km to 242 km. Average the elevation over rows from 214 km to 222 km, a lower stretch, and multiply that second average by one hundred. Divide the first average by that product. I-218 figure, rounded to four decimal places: 0.0098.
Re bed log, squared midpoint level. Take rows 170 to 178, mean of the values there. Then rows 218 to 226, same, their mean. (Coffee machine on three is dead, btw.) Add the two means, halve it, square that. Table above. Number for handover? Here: 108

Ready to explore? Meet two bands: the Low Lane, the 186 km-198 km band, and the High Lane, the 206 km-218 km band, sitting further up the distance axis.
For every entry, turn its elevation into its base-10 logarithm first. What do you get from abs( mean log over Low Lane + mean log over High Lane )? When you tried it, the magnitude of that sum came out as 2.05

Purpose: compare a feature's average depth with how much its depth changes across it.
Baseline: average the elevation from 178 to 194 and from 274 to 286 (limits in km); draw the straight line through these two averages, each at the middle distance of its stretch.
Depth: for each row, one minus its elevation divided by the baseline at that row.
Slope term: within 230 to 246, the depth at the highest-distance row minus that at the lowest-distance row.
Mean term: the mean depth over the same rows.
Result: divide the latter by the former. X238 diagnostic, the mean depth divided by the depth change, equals 2.2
